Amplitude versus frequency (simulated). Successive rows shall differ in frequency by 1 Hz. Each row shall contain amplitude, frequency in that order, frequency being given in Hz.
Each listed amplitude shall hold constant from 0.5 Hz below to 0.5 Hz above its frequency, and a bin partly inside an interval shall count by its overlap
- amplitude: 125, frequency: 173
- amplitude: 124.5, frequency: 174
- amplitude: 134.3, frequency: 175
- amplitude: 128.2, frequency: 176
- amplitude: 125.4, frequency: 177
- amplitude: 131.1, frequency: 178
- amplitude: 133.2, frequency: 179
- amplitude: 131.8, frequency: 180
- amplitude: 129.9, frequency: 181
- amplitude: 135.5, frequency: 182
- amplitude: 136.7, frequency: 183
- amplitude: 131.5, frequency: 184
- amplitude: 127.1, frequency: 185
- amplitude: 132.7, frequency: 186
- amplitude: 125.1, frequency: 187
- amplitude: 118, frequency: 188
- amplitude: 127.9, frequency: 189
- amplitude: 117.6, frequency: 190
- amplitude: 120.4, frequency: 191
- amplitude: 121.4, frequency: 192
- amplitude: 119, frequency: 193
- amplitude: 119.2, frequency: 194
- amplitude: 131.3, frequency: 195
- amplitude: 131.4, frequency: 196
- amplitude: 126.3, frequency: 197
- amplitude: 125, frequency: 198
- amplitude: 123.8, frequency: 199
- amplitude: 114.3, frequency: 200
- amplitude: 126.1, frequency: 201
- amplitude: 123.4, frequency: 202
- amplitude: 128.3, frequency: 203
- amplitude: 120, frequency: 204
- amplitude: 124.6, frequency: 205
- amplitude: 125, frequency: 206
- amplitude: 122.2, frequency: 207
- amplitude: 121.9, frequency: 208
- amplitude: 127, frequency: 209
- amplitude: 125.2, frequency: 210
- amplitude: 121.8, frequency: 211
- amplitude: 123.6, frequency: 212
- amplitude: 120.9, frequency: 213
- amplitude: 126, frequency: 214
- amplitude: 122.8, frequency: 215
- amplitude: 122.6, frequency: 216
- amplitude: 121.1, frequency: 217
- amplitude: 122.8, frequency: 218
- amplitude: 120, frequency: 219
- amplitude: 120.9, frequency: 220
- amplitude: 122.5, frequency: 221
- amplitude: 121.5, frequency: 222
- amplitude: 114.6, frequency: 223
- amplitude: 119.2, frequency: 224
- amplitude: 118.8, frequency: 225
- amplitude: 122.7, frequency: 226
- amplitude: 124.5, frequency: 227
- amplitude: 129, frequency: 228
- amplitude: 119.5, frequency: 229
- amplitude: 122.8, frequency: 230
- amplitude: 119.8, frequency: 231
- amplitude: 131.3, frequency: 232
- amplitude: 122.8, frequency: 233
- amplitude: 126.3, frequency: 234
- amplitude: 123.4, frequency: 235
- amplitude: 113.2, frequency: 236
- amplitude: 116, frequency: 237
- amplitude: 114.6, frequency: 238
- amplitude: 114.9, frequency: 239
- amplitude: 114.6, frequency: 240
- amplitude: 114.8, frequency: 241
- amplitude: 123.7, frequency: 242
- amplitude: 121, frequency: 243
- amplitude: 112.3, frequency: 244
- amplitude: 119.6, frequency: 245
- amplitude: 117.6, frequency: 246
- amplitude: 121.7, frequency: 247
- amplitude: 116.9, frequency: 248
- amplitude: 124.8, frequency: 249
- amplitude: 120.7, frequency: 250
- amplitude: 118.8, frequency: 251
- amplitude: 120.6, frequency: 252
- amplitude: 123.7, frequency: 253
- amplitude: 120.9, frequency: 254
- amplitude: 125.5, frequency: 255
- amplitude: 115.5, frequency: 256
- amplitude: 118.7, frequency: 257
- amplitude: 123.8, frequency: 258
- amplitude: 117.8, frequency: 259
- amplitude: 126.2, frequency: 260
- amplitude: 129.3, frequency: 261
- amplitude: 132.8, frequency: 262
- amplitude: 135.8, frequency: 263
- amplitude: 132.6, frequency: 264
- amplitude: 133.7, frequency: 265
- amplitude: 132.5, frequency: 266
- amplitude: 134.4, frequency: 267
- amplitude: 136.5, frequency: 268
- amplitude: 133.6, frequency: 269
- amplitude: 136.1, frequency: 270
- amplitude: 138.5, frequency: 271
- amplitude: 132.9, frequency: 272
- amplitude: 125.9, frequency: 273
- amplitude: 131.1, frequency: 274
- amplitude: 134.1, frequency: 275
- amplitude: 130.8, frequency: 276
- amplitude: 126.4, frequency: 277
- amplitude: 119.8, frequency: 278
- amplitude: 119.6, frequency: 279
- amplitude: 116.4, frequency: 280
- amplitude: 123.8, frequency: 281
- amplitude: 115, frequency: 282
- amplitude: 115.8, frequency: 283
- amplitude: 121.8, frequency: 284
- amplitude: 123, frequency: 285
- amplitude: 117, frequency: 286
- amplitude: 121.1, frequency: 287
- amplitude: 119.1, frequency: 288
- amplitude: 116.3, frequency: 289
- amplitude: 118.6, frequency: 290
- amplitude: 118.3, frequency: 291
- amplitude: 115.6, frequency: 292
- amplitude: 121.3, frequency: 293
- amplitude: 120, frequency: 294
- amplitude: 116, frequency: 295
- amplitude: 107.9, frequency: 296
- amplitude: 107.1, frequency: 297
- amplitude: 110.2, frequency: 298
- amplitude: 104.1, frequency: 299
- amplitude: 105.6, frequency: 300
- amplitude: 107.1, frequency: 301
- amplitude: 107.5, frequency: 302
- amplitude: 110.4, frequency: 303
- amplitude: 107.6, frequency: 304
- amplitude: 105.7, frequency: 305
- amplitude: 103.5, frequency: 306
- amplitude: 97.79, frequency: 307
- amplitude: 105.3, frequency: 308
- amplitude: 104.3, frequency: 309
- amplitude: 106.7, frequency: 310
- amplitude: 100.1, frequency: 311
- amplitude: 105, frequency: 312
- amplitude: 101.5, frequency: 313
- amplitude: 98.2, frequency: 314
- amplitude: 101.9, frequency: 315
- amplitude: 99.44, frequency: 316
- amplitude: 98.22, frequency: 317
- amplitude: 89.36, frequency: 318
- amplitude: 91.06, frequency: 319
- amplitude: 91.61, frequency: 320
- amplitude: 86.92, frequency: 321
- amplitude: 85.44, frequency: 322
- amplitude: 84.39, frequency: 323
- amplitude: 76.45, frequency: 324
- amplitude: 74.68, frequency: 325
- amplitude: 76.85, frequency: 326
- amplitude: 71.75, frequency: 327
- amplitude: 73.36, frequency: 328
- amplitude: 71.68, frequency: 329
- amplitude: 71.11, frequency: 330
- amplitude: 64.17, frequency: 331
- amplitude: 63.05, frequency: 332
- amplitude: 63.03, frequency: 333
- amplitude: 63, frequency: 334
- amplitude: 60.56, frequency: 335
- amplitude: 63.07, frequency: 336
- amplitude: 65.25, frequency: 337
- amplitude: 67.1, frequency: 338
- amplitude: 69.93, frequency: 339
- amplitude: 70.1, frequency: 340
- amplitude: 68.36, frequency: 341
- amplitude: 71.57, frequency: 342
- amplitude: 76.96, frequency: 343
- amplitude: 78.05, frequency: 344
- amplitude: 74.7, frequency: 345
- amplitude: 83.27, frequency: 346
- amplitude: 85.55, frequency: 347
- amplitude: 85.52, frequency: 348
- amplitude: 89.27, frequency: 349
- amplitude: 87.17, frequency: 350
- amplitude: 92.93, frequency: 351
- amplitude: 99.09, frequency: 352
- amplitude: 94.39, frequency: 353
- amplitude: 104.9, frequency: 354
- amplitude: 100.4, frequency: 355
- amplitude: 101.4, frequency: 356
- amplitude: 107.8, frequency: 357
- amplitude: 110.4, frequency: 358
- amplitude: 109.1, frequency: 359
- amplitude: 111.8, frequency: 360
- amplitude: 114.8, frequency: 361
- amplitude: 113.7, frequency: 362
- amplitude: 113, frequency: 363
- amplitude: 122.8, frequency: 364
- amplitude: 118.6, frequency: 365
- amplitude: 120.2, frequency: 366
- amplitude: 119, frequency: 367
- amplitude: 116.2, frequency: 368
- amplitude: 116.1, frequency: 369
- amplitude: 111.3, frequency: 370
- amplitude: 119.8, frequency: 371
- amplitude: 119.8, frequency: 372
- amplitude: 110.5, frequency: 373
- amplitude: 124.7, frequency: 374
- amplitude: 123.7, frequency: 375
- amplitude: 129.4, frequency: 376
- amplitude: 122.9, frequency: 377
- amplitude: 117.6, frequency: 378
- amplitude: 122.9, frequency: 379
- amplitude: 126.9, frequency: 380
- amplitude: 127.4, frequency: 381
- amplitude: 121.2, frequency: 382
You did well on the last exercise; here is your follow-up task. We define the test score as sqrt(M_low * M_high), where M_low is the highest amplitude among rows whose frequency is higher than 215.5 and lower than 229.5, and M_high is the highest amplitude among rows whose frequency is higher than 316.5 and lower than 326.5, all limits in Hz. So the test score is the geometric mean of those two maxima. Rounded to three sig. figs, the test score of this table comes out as 113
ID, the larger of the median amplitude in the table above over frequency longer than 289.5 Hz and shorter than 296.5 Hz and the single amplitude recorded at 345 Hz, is 118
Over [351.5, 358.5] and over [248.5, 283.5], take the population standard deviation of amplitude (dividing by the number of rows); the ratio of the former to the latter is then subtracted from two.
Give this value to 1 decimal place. 1.3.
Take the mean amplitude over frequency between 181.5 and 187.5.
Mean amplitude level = 131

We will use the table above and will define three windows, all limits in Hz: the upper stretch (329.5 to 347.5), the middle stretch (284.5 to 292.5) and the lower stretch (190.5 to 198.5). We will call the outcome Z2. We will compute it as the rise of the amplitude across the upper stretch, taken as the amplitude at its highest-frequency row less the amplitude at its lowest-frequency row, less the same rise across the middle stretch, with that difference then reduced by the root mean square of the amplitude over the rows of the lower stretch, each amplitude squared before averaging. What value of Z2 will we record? -103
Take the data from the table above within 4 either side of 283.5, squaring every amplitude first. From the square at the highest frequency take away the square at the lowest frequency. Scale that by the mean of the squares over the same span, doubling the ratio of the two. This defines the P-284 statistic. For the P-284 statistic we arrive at 0.16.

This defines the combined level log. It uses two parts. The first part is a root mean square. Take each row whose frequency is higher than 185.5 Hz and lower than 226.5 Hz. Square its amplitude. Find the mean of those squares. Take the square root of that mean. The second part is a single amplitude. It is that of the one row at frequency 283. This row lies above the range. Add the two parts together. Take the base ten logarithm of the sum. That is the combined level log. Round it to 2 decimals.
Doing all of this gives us 2.38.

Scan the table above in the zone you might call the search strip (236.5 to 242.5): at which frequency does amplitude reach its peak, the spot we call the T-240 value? 242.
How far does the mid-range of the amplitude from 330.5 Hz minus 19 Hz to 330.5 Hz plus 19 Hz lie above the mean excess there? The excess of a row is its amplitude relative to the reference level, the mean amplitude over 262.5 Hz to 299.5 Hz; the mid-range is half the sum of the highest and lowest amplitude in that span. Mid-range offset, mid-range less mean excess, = 127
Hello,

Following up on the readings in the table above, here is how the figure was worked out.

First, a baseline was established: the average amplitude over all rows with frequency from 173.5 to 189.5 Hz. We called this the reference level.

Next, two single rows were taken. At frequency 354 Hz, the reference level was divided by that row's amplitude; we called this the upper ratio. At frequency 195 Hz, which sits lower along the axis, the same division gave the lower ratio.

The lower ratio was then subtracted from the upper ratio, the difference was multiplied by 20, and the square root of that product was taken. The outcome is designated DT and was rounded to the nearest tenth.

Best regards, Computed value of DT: 2.2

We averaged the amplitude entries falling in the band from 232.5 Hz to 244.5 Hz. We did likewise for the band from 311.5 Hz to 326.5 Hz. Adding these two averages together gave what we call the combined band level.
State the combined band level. 209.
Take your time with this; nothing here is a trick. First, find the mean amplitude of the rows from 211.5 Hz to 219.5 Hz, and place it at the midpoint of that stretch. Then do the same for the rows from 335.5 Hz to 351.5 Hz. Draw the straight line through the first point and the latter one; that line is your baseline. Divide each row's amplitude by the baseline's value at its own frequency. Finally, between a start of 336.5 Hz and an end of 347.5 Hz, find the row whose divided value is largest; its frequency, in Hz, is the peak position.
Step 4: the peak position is 347 Hz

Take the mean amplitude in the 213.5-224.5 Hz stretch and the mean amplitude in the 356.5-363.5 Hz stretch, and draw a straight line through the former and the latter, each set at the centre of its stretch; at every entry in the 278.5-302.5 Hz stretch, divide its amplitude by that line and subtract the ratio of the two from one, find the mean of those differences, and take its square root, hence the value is 0.09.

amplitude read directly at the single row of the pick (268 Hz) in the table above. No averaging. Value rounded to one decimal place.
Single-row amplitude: 136.5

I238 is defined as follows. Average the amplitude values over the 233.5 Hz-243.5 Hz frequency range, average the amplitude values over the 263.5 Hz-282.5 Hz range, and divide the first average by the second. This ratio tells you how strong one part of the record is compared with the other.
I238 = 0.92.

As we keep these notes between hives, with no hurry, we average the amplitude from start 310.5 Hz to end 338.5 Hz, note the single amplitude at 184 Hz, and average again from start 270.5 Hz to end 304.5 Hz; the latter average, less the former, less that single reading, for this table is -94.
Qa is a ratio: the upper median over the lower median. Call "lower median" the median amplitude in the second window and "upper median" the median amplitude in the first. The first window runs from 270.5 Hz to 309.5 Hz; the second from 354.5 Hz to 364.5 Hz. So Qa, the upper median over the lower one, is 1.05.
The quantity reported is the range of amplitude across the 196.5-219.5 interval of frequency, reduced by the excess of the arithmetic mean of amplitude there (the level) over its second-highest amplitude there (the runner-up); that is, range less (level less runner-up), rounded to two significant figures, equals 18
